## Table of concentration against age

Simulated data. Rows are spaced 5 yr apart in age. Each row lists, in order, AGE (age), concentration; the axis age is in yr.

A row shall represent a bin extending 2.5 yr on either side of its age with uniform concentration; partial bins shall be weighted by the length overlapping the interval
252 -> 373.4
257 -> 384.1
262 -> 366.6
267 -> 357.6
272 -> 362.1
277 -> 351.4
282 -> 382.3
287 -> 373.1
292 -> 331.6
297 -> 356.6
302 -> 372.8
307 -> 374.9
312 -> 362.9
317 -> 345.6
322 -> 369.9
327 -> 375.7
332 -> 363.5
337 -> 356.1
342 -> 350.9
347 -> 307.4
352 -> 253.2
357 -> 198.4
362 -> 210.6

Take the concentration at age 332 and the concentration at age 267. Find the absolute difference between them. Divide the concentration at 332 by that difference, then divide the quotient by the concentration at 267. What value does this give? 0.17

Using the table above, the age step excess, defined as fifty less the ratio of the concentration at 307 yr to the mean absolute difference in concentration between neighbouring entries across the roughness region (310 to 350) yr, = 27.3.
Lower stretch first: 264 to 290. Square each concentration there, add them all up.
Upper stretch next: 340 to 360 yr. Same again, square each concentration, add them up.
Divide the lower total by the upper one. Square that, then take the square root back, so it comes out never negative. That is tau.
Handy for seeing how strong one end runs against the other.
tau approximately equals 2.1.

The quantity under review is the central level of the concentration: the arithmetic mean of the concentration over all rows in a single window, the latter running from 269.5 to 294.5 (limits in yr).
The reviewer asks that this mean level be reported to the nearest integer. 360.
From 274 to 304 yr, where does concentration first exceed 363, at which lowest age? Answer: 282 yr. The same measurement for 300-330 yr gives 302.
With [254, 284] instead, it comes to 257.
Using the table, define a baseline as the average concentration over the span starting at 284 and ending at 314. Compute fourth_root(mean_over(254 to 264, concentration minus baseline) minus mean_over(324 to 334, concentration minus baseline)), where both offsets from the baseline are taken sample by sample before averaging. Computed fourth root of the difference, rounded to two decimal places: 1.55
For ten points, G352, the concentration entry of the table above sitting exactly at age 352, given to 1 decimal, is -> 253.2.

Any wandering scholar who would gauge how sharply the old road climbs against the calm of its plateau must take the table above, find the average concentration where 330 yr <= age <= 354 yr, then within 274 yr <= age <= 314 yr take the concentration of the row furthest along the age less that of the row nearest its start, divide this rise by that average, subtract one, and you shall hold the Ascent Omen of -0.96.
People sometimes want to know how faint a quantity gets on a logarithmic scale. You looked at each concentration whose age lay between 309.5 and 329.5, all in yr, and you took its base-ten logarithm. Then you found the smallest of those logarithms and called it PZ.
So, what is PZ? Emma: 2.54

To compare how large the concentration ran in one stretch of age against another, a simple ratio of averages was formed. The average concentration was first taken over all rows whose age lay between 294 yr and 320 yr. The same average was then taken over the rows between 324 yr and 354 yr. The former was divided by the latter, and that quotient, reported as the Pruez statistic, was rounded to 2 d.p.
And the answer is 1.08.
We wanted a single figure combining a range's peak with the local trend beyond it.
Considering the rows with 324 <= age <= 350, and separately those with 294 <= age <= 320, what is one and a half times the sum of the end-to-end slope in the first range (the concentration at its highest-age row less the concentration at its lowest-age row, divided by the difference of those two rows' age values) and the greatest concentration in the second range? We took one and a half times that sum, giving 557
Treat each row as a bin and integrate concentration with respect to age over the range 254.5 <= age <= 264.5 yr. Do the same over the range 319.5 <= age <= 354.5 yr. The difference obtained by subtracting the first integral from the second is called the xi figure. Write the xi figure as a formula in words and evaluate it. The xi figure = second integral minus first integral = 8130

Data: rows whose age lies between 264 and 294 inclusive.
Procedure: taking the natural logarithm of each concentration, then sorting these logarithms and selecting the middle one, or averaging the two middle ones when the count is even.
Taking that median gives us 5.89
